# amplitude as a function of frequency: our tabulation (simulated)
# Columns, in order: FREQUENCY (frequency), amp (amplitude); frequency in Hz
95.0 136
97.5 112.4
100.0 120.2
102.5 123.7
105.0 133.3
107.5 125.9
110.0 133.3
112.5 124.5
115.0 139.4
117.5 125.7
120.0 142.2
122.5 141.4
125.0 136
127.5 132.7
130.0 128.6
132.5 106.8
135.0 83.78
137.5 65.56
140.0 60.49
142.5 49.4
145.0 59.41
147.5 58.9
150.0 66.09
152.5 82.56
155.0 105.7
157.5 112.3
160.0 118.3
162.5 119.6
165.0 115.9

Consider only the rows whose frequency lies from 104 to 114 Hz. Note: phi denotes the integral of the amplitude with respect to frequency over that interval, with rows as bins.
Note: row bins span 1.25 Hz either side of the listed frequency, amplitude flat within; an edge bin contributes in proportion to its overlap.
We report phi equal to 1294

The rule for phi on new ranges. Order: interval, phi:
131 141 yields 809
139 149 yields 572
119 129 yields 1377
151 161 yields 1034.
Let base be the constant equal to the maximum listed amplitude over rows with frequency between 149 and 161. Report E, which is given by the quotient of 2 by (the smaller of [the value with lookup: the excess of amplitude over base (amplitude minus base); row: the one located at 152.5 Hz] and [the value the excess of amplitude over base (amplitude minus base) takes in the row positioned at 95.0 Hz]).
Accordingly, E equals -0.1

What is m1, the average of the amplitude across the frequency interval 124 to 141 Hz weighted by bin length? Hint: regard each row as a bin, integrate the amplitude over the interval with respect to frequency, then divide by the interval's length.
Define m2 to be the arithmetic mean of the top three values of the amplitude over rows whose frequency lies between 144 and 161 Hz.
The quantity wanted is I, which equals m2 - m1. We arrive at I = 10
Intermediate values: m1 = 102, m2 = 112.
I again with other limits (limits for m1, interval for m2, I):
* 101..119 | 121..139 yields 7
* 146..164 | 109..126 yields 46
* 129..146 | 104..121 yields 60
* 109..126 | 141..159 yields -34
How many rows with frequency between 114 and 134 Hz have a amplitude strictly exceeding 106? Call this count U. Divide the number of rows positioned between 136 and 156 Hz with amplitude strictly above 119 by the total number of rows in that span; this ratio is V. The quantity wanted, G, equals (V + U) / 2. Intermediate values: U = 8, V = 0.0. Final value 4.0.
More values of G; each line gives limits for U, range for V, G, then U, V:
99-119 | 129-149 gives 4.1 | 8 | 0.1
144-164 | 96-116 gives 1.9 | 3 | 0.9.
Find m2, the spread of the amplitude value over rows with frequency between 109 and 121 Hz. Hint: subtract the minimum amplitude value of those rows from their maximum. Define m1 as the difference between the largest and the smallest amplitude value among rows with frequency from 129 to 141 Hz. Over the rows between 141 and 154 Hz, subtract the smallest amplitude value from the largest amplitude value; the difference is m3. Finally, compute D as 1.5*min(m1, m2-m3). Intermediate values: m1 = 68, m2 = 18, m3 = 33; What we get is -23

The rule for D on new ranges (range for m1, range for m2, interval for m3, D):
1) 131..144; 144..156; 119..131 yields 50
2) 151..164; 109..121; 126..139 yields -74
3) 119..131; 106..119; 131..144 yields -64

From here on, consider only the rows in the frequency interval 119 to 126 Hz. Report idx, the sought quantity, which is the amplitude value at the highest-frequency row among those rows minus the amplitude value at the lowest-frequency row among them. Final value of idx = -6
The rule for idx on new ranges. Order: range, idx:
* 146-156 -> 47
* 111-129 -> 8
